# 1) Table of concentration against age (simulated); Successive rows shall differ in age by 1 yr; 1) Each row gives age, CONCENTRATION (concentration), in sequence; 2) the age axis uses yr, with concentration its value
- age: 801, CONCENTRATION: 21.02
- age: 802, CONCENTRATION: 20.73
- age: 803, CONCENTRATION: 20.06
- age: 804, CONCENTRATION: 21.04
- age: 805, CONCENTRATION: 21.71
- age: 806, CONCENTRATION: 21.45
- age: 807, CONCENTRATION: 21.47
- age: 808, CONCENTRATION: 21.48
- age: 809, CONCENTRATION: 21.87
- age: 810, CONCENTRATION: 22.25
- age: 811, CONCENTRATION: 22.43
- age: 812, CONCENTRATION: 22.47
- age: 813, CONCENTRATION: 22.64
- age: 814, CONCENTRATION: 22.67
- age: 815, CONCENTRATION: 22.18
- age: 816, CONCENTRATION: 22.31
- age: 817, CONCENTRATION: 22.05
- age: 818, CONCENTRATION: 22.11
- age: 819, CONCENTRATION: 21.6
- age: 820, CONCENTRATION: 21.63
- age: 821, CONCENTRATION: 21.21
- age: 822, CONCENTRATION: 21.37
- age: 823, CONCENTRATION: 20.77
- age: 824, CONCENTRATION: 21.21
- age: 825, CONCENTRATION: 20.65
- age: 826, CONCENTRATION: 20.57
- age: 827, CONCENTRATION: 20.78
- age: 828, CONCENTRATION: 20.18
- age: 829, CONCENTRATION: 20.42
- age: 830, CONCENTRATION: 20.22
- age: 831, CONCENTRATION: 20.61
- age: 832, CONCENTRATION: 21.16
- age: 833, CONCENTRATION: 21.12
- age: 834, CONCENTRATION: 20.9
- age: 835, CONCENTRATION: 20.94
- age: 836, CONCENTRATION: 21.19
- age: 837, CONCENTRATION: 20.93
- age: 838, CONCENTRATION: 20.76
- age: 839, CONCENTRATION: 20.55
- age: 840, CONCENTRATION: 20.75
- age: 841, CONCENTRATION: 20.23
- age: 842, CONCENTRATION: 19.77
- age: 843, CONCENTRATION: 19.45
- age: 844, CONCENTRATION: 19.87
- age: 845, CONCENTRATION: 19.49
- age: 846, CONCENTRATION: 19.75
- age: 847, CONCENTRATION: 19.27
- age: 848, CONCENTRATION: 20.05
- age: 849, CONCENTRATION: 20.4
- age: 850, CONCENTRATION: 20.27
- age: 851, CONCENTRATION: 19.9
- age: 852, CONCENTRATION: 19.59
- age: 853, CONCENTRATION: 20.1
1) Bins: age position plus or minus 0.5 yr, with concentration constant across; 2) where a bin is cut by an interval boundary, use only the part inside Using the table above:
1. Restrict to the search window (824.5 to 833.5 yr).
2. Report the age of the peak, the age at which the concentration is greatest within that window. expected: 832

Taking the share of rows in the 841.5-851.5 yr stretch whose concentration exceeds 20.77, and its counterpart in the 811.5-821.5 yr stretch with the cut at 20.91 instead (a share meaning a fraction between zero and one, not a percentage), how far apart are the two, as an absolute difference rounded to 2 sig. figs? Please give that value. 1.0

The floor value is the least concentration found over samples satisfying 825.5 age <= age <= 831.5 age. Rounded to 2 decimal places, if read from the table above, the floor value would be 20.18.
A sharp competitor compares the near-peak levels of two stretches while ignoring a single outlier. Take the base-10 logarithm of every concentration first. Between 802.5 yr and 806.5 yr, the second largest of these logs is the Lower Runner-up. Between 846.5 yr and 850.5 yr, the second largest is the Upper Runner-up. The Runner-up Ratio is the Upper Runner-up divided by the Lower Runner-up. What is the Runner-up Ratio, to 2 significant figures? 0.98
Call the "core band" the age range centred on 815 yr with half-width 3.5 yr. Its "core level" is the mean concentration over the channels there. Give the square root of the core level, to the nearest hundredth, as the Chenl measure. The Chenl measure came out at 4.73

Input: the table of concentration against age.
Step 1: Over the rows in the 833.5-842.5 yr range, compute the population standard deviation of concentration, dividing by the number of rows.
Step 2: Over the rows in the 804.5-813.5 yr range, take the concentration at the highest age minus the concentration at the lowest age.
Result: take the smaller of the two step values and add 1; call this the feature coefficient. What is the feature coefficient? 1.4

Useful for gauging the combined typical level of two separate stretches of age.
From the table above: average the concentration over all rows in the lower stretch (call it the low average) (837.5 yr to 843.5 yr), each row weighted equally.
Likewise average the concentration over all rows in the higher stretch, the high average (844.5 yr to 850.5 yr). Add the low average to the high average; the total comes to 40.1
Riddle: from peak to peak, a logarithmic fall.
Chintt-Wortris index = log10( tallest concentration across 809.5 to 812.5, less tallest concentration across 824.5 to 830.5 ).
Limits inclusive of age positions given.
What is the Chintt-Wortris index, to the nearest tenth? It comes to 0.2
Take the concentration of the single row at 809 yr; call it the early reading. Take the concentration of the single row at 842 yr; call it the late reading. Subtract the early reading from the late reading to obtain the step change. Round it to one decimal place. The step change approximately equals -2.1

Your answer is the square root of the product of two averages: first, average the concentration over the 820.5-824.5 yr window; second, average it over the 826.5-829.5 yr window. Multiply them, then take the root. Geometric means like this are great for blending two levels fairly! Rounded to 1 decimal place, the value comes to 20.8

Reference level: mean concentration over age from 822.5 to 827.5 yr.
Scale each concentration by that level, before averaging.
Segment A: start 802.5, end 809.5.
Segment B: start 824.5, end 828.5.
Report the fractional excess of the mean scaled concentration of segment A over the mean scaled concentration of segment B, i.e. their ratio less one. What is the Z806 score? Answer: 0.037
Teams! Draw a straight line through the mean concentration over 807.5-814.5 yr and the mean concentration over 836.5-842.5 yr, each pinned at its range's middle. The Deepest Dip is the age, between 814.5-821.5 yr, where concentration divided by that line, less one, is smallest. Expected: 821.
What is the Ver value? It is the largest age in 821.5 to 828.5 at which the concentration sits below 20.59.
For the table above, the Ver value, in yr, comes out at 828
